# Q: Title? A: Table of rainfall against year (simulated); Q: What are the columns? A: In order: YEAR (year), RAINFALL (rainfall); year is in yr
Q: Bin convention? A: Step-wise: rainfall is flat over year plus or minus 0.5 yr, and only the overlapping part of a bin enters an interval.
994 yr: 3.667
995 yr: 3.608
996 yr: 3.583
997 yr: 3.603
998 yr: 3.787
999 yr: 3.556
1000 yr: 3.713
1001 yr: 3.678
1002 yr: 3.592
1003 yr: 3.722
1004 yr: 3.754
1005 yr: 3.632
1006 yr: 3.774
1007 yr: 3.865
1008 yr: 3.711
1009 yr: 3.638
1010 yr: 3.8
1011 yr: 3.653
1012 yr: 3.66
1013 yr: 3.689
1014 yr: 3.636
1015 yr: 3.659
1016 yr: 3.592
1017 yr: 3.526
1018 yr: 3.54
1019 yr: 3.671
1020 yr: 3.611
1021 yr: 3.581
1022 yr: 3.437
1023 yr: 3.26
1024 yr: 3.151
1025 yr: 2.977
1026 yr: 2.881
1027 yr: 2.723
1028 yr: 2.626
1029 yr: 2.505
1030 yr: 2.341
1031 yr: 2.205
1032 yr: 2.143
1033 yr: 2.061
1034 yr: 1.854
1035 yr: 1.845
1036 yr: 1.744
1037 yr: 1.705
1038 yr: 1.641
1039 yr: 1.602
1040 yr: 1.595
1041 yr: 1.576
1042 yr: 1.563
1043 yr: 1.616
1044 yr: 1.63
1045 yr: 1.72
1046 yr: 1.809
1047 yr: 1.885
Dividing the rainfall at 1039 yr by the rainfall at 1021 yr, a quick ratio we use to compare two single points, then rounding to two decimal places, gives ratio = 0.45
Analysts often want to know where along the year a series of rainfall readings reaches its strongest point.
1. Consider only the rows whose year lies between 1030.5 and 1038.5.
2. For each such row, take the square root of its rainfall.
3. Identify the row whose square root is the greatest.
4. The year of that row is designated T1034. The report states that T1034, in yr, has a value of 1031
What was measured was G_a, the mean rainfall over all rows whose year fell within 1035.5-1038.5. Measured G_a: 1.70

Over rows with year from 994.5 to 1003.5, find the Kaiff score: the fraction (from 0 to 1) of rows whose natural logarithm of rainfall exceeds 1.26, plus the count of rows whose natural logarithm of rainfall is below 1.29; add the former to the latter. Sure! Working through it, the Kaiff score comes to 6.0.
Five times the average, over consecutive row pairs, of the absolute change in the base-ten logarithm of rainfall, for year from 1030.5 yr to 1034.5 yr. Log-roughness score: 0.125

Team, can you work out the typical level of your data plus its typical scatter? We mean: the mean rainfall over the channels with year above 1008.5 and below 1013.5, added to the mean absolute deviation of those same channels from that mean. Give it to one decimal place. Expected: 3.7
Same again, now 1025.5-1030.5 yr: 2.8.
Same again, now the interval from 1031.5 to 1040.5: 2.0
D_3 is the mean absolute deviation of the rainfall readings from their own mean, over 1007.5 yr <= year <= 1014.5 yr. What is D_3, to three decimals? 0.042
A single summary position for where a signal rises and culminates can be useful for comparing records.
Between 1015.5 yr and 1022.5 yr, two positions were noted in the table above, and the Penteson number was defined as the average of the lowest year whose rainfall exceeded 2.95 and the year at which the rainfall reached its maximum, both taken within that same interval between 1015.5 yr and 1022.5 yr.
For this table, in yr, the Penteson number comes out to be 1017.5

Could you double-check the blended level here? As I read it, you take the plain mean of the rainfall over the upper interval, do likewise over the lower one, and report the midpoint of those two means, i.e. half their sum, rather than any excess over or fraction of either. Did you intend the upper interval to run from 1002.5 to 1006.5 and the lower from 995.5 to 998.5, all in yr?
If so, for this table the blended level 3.69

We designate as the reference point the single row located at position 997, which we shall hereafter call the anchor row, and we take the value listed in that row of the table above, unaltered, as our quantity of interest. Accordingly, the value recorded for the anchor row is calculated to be 3.603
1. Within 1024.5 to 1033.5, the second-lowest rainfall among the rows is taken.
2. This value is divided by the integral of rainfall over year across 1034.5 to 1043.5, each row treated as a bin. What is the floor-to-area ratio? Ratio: 0.144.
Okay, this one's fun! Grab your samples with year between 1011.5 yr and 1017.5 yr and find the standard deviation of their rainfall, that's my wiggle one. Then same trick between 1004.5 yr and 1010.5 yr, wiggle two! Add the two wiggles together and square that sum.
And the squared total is 0.02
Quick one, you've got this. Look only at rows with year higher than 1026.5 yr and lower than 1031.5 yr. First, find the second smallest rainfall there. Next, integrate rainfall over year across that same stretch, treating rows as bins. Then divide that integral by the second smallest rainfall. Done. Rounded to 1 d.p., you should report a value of 5.3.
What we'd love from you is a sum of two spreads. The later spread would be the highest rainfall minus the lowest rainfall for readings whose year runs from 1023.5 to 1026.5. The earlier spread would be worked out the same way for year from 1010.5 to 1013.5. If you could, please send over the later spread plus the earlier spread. 0.31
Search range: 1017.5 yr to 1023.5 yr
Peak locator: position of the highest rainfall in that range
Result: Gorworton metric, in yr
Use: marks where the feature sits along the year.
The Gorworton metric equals 1019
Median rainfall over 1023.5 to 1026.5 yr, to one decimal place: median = 3.0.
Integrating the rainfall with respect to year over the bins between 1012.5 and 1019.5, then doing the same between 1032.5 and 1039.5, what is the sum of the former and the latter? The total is 38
